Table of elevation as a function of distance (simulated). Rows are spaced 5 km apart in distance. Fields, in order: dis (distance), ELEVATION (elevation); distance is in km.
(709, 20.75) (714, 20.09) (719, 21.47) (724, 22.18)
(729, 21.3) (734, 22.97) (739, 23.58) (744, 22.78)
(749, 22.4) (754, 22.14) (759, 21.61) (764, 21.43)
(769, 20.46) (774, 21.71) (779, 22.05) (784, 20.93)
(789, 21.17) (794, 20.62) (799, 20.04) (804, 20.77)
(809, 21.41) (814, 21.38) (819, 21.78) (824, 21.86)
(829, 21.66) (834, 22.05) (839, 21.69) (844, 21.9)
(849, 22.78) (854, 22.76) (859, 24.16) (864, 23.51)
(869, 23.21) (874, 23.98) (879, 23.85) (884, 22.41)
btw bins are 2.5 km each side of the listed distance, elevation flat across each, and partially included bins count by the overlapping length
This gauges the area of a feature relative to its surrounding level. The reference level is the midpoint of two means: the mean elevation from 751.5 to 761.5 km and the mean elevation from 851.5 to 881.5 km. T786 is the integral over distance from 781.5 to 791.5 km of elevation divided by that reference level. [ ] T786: 9.3 km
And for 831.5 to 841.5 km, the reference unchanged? 9.6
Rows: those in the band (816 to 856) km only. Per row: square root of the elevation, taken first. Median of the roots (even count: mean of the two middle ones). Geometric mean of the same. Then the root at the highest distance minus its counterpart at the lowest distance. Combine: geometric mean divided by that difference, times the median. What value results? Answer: 212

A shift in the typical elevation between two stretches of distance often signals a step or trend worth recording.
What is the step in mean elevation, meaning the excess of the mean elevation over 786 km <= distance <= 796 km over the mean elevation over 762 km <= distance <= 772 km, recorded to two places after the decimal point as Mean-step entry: -0.05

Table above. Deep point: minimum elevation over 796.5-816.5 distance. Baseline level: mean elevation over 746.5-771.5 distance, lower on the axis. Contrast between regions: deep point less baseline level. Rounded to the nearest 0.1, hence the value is -1.6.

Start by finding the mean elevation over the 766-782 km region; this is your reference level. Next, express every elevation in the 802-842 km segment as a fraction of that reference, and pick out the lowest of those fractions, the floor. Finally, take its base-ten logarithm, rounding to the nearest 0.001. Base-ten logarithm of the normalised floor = -0.013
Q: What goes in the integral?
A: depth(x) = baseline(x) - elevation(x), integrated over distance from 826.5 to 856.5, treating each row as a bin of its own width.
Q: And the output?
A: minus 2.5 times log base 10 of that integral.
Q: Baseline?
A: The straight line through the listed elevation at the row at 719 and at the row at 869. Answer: -3.38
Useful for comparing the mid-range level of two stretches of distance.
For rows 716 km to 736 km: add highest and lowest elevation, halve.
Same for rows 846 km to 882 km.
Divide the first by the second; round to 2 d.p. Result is 0.94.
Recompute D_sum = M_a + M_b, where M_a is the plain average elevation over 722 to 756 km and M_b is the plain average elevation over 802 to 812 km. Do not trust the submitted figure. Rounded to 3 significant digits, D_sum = 43.6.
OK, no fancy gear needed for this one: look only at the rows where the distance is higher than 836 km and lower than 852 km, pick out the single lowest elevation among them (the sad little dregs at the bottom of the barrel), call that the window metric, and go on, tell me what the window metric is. 21.69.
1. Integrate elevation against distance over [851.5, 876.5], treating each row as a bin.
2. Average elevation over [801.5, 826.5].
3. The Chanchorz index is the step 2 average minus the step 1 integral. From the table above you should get -567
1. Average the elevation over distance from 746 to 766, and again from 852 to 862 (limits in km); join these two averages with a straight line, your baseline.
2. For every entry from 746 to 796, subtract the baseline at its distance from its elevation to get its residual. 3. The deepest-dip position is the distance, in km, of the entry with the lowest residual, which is 794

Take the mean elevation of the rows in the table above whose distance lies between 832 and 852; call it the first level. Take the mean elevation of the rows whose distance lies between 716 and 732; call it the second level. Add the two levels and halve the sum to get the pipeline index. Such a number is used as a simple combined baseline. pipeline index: 21.9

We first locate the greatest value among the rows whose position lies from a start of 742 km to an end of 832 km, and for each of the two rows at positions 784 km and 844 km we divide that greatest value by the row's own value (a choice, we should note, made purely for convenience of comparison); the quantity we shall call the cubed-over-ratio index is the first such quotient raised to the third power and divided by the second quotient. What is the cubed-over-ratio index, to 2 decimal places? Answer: 1.24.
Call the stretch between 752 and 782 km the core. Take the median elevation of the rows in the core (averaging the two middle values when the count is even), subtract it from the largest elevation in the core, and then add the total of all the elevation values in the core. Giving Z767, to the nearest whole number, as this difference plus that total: 130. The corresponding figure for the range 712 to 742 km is 133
